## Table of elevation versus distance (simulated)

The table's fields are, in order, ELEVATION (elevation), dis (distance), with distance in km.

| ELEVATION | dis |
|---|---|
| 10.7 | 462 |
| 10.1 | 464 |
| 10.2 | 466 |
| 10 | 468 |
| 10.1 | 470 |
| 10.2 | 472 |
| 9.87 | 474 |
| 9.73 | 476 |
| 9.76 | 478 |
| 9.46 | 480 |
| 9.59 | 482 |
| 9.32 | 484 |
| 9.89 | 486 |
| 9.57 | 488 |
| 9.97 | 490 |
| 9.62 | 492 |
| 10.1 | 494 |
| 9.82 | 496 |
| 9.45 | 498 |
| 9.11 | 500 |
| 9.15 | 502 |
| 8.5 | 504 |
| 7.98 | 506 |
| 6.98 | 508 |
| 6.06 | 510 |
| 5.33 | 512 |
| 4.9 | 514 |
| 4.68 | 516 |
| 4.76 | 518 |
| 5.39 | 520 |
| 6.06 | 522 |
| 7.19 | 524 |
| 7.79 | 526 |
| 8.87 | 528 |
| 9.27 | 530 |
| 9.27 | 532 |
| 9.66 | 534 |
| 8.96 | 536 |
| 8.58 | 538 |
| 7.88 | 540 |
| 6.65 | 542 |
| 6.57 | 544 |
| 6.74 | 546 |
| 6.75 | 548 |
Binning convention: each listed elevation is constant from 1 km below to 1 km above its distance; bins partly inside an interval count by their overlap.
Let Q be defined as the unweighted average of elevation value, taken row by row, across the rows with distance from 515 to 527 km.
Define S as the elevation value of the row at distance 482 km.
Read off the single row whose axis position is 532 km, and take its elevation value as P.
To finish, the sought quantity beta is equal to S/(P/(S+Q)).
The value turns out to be 16.1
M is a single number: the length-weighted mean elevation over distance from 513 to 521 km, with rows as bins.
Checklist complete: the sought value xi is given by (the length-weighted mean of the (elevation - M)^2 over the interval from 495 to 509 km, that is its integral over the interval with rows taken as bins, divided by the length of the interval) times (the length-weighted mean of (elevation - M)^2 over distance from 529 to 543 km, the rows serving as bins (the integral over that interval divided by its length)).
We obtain 218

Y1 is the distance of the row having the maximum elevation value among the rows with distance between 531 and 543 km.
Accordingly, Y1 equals 534 km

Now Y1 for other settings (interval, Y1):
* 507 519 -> 508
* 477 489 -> 486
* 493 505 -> 494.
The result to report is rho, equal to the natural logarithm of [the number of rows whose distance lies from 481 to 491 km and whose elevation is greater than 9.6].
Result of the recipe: 0.7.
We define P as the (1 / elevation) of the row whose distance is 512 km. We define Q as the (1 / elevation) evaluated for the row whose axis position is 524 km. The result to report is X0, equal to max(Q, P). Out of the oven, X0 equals 0.19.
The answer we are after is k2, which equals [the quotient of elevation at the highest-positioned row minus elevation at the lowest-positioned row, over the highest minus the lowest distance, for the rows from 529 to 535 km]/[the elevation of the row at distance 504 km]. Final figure 0.01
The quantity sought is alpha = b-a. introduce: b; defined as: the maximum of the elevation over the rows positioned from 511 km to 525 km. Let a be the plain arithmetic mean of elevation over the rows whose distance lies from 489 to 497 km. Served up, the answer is -2.7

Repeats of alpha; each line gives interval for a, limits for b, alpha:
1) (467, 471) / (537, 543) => -1.5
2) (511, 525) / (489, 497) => 4.6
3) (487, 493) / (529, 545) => -0.1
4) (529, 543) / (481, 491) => 1.4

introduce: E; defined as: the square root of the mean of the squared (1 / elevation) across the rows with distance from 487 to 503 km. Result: 0.104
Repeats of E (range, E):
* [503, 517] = 0.169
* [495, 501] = 0.106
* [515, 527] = 0.177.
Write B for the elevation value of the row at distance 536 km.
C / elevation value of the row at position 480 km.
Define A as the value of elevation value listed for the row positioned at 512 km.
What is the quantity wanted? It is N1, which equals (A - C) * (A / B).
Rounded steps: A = 5.33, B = 8.96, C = 9.46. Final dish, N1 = -2.46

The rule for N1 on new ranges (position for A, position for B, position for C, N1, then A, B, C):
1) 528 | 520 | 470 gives -2.02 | 8.87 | 5.39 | 10.1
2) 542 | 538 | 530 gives -2.03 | 6.65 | 8.58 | 9.27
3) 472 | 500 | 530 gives 1.04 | 10.2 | 9.11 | 9.27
